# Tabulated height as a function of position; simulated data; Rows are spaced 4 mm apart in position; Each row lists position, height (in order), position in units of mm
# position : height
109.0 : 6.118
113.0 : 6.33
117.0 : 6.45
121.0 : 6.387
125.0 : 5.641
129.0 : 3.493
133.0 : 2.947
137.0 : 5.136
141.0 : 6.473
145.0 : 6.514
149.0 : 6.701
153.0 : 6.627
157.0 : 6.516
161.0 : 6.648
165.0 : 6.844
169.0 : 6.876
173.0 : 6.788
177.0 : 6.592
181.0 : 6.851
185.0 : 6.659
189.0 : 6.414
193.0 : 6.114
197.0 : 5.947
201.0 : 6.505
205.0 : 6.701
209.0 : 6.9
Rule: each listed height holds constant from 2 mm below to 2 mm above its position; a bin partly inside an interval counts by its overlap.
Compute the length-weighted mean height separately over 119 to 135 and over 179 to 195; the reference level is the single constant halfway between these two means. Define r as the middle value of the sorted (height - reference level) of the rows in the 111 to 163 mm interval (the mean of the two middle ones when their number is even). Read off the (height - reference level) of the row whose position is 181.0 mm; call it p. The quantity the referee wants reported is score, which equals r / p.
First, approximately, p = 1.3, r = 0.89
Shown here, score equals 0.7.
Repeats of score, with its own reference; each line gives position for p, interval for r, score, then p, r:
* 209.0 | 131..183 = 0.8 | 1.3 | 1.06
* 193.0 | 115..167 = 1.7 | 0.6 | 0.91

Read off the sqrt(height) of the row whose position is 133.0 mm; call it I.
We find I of 1.72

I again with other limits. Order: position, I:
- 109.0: 2.47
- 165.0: 2.62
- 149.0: 2.59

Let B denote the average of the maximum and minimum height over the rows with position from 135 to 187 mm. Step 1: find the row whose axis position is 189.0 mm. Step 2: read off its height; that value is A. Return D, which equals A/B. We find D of 1.1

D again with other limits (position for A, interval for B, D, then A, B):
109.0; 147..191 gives 0.9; 6.118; 6.6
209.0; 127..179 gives 1.4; 6.9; 4.9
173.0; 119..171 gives 1.4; 6.788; 4.9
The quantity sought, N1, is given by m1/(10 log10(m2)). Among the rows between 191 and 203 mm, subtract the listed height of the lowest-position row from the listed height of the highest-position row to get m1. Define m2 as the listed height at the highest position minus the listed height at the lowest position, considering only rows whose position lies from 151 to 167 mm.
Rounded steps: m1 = 0.4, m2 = 0.22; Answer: -0.06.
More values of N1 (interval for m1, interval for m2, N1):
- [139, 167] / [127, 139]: 0.17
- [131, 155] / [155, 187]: -0.44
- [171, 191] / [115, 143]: 0.02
